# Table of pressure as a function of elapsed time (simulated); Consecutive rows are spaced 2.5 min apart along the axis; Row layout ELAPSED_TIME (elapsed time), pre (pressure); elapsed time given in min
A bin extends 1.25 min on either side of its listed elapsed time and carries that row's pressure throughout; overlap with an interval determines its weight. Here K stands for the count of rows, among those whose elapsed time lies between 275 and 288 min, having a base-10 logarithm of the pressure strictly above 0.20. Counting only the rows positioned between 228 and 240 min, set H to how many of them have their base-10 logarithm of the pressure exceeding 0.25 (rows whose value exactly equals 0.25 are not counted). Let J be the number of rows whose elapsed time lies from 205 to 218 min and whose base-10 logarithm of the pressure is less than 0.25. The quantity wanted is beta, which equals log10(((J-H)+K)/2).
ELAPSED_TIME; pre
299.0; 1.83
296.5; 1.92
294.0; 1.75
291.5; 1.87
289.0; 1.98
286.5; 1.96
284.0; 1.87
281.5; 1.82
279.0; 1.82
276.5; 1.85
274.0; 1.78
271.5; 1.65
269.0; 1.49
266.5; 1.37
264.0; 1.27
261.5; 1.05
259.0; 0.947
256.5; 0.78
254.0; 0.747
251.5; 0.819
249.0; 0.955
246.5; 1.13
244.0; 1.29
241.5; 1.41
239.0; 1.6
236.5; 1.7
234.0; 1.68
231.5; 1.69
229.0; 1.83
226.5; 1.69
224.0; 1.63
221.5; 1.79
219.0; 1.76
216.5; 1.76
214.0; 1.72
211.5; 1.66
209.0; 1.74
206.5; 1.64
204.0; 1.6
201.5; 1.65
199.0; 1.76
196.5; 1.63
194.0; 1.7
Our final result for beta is 0.65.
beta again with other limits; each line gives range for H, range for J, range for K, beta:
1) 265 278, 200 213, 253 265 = 0.18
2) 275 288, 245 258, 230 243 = 0.30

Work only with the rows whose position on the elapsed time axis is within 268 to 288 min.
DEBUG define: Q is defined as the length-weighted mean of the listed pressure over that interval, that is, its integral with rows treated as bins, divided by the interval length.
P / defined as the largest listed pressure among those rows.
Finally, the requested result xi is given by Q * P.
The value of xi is 3.5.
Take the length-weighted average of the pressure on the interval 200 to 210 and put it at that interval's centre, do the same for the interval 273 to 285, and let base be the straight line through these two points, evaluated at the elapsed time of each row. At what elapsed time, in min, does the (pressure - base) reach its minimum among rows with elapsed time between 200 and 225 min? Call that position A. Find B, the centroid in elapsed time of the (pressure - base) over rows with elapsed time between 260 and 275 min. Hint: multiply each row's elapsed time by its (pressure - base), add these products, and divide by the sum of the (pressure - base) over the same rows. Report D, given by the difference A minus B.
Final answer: -41.1 min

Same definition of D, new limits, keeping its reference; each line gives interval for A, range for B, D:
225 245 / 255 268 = -16.5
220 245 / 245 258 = -8.0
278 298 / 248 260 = 39.9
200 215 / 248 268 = -52.6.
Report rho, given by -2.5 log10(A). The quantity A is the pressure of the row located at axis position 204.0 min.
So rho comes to -0.51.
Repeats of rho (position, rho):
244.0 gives -0.28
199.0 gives -0.61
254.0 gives 0.32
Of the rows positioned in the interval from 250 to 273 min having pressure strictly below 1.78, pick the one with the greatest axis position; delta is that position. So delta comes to 271.5 min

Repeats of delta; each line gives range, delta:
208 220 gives 219.0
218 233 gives 231.5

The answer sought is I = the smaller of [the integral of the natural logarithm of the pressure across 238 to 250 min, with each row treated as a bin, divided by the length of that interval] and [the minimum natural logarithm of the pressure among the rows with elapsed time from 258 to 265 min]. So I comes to -0.05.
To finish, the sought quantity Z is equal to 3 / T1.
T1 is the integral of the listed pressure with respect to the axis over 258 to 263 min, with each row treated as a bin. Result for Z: 0.59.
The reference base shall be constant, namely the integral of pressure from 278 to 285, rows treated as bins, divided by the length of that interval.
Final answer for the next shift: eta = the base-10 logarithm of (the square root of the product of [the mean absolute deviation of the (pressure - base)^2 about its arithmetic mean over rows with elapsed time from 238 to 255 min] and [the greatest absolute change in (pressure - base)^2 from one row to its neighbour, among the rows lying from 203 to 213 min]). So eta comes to -0.99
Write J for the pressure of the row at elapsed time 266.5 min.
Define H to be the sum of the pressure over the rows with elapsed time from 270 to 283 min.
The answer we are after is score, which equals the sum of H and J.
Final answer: 10.3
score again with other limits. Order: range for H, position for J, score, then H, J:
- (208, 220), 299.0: 10.5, 8.64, 1.83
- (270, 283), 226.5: 10.6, 8.92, 1.69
